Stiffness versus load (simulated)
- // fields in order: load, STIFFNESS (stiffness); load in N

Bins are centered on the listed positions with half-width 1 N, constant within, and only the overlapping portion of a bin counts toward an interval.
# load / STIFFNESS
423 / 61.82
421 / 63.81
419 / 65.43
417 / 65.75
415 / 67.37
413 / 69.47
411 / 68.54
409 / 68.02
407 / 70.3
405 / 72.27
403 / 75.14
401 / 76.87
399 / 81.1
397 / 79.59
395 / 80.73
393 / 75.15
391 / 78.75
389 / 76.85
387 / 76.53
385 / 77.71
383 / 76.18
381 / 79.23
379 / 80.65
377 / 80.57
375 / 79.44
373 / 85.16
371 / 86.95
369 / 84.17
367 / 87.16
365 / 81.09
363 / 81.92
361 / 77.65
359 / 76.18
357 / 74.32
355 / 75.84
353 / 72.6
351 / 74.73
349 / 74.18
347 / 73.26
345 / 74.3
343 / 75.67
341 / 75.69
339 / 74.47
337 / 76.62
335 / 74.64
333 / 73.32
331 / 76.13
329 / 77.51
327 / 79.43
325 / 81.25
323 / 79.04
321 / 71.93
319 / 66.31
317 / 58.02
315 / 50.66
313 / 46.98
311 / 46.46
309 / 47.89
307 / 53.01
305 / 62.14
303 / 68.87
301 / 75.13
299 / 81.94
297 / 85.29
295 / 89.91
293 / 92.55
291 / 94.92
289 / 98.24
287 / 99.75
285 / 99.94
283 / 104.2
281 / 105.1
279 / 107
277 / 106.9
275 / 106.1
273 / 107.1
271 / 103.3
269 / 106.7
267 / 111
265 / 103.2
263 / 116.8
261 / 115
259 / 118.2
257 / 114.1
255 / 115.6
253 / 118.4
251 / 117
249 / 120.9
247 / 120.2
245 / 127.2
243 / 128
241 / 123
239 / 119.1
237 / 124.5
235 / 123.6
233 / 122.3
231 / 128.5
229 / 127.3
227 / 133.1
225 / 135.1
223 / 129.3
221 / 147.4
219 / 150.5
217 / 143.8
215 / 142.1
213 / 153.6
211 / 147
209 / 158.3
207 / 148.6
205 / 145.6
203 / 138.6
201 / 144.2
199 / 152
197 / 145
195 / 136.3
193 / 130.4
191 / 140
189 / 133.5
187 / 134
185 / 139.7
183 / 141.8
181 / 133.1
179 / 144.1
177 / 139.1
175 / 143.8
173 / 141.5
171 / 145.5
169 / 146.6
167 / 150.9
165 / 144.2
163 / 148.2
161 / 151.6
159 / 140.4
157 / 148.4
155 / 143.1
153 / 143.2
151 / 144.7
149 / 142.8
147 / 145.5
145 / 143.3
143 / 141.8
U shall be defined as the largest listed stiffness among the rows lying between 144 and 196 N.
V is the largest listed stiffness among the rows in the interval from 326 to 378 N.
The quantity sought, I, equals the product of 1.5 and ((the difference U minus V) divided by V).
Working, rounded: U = 151.6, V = 87.16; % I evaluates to 1.1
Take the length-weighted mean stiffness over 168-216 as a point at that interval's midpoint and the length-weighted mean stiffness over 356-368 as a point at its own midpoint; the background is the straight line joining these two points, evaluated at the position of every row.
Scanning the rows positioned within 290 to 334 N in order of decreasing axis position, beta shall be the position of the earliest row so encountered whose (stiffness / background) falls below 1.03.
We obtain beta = 333 N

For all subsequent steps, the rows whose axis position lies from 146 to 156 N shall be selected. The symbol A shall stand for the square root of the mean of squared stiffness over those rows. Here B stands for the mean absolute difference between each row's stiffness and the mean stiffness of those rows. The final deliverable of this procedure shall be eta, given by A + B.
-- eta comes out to 145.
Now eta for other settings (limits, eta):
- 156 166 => 150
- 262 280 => 110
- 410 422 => 68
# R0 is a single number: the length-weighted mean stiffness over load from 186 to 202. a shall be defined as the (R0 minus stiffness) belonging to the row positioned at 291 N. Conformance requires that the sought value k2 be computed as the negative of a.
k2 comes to -45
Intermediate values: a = 45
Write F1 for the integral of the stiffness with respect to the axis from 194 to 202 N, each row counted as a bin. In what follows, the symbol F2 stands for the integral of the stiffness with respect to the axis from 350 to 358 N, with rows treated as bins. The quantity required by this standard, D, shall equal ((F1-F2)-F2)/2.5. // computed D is -14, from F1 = 1155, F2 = 595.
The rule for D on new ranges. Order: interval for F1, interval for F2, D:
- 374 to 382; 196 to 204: -672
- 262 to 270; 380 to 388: -145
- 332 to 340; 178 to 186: -655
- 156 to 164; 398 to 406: -18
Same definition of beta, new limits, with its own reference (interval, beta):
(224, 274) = 273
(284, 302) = 301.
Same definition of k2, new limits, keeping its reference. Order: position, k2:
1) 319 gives -73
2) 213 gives 14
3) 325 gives -58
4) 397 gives -60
